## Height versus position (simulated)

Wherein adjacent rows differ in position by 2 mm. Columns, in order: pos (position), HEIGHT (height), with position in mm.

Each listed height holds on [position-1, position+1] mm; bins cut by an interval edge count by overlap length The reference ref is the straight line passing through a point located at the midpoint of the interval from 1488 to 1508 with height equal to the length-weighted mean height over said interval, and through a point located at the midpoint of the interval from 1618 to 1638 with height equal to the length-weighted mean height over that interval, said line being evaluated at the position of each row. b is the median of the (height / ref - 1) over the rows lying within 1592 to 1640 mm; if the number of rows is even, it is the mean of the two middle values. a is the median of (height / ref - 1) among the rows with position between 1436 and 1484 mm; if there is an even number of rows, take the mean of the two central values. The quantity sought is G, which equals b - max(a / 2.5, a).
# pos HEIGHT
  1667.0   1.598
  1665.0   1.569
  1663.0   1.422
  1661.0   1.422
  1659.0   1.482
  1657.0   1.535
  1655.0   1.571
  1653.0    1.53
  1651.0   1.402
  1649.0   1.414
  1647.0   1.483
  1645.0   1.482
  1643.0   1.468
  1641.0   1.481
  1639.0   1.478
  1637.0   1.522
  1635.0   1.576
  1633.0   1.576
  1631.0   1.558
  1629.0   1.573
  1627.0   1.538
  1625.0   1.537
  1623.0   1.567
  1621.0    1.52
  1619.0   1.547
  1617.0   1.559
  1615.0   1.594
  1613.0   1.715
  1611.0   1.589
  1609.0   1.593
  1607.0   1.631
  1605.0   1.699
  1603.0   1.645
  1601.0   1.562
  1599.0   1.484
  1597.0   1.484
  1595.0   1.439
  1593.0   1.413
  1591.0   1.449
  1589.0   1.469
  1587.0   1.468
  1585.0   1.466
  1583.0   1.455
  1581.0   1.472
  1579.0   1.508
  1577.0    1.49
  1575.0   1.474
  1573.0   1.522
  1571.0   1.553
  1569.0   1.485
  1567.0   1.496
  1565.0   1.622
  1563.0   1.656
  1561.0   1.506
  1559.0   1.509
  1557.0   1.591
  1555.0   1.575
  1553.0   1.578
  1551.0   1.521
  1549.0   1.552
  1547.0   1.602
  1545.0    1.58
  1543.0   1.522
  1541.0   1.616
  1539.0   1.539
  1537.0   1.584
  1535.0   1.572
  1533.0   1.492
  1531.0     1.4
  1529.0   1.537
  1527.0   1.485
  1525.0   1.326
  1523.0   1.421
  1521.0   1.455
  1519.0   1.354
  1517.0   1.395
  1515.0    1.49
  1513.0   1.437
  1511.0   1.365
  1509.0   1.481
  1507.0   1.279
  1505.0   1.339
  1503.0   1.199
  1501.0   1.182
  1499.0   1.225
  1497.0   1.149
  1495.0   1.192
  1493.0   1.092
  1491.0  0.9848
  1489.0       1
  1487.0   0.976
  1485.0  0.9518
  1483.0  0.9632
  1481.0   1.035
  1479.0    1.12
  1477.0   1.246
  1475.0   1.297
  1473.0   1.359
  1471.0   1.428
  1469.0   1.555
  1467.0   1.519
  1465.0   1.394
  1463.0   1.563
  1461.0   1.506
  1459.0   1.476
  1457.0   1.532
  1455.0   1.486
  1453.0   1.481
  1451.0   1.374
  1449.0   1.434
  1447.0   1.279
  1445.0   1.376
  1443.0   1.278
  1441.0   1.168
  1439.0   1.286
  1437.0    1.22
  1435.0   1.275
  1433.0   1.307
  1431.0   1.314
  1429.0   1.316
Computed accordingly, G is -0.30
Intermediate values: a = 0.31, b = 0.01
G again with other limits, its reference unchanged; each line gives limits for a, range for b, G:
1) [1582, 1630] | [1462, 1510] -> 0.02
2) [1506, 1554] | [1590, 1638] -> -0.17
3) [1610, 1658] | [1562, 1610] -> 0.07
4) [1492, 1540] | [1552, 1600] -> -0.07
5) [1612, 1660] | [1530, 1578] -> 0.19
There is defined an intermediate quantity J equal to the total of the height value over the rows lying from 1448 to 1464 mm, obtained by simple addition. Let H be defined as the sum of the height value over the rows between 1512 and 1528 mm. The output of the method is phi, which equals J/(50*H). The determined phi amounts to 0.0209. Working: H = 11.4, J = 11.9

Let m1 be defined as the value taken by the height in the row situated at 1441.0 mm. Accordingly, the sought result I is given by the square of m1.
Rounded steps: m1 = 1.168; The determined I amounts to 1.36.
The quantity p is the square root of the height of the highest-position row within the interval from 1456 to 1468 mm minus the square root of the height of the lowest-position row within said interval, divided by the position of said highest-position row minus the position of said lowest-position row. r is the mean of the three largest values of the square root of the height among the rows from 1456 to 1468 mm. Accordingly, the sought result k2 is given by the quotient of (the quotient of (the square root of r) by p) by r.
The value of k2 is -1706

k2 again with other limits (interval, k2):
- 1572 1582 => -353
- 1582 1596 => -1639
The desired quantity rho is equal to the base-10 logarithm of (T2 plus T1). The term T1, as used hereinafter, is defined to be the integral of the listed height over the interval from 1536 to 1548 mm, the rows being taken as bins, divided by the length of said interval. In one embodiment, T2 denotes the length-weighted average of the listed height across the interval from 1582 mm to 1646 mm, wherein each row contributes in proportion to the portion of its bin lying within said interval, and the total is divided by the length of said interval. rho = 0.493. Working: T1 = 1.57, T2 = 1.54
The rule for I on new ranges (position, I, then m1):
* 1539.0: 2.37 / 1.539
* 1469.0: 2.42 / 1.555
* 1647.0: 2.20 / 1.483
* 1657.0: 2.36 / 1.535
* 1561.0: 2.27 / 1.506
